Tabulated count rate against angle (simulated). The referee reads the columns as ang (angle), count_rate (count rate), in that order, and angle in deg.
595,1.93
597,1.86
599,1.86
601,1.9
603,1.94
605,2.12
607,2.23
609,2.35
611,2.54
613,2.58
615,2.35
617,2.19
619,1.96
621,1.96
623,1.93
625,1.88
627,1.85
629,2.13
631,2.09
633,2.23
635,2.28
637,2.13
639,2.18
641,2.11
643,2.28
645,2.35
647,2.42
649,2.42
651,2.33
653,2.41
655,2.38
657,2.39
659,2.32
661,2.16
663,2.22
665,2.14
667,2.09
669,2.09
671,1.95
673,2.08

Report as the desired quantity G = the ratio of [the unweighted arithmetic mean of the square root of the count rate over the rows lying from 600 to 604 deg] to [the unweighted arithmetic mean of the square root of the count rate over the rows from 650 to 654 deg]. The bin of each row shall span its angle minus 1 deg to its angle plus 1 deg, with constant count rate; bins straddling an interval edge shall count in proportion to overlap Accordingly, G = 0.90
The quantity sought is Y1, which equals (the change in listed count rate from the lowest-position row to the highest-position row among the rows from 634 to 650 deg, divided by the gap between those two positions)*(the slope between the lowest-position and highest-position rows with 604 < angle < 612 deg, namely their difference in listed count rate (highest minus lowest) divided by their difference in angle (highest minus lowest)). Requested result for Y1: 0.0007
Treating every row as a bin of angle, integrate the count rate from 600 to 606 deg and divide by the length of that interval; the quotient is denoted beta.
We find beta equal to 1.99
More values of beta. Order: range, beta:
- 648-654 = 2.39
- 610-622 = 2.26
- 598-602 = 1.88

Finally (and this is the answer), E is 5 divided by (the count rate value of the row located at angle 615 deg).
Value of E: 2.13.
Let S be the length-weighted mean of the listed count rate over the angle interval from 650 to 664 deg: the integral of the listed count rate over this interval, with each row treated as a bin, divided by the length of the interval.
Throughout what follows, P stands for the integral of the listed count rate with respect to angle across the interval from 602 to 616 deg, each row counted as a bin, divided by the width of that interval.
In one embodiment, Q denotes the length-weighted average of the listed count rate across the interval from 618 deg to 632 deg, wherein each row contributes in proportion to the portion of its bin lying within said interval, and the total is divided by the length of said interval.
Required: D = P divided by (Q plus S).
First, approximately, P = 2.30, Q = 2.0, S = 2.32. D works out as 0.54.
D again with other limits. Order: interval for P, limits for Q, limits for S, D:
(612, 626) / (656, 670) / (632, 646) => 0.48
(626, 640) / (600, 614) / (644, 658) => 0.46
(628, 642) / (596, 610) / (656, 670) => 0.51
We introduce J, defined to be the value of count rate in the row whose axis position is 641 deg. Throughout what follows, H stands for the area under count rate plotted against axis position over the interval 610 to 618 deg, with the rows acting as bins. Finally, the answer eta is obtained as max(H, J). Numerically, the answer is 19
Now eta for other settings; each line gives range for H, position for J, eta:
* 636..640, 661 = 9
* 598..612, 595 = 30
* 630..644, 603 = 31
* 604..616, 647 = 28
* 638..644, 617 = 13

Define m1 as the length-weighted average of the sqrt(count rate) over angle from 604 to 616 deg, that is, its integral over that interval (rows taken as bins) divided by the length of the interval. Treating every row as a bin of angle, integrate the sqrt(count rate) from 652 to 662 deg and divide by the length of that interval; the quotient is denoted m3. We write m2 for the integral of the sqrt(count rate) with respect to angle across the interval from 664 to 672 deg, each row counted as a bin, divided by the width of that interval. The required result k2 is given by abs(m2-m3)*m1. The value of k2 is 0.14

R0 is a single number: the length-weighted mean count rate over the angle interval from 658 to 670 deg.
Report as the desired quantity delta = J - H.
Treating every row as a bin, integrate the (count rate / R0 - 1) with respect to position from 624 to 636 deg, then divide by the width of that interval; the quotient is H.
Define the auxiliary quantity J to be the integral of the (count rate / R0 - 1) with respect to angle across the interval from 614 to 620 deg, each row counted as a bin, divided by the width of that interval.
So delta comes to 0.04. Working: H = -0.04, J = -0.002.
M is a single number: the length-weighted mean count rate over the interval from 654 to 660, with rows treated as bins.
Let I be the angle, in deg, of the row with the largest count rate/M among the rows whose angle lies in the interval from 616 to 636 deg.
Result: 635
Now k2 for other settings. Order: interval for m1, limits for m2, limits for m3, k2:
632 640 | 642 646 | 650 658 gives 0.03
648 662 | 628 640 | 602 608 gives 0.04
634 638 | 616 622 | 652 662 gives 0.15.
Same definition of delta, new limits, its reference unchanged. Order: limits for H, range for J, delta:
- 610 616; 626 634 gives -0.19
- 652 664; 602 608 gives -0.10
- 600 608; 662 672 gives 0.02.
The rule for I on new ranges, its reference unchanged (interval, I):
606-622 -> 613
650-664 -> 653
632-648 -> 647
